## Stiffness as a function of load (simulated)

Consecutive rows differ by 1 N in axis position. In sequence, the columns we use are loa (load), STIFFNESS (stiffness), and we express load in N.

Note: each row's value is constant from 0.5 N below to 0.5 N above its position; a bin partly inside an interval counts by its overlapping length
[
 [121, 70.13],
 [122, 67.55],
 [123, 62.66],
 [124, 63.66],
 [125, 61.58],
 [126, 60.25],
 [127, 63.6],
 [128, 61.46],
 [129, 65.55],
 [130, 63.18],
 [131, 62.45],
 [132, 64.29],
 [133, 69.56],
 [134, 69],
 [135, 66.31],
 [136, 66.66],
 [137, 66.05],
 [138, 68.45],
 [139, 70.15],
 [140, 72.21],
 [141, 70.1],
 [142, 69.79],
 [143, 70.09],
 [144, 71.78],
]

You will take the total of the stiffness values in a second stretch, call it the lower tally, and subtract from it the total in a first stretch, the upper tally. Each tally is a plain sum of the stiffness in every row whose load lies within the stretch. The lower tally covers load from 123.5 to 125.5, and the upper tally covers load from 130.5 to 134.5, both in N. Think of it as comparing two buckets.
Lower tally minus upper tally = -140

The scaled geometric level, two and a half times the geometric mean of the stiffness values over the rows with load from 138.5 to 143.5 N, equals 176.2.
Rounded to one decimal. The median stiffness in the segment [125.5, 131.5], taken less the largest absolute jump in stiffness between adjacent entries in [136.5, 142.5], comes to 60.4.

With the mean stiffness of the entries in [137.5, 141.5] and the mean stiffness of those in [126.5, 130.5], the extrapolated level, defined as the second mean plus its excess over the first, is 57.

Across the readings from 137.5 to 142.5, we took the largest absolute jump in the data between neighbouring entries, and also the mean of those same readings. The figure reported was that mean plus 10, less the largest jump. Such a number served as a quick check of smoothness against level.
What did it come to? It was 78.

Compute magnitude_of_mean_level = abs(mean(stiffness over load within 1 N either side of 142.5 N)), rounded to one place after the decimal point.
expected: 69.9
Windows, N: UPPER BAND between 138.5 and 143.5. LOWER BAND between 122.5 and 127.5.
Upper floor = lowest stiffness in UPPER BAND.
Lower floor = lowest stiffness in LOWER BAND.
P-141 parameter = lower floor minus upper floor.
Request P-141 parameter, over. -10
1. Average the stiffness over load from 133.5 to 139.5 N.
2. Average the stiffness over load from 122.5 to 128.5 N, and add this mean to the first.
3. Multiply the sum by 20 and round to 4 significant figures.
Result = 2599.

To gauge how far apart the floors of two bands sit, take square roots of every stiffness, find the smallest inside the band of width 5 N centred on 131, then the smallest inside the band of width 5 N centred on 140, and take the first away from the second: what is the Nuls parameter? 0.37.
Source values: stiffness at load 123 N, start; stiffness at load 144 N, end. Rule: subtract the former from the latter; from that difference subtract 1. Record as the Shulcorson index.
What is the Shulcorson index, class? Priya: 8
